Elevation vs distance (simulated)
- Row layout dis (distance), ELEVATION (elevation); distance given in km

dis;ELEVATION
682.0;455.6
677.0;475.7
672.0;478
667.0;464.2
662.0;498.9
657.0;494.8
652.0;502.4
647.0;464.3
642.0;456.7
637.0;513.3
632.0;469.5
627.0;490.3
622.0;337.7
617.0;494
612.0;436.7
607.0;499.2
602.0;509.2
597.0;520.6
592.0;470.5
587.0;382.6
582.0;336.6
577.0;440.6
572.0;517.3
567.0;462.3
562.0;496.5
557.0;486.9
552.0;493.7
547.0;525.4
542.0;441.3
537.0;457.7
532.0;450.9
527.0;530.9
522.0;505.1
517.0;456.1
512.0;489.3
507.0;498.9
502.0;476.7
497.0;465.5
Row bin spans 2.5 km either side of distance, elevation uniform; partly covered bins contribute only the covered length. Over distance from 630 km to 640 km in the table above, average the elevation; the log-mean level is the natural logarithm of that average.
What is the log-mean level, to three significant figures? 6.20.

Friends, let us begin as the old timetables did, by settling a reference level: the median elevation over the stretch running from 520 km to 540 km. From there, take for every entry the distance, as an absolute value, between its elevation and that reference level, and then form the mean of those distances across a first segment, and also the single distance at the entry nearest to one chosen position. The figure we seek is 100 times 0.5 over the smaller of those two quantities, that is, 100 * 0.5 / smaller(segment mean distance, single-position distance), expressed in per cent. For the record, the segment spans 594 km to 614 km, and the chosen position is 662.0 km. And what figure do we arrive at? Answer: 3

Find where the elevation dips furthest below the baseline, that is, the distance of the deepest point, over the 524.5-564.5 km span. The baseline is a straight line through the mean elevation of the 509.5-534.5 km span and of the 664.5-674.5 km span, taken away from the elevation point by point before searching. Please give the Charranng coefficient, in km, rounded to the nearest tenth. 542.0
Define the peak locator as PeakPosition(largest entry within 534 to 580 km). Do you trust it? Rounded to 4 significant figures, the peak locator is 547.0 km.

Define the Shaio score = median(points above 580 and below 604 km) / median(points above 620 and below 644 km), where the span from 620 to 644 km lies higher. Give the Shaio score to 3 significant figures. 1.00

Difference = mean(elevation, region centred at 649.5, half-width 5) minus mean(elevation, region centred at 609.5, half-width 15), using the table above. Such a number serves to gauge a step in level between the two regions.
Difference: 17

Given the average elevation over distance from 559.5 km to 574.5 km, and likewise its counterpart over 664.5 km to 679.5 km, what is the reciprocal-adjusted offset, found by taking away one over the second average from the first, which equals 492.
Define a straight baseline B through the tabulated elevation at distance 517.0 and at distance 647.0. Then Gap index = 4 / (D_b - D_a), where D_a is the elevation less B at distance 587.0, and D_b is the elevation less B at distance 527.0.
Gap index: 0.026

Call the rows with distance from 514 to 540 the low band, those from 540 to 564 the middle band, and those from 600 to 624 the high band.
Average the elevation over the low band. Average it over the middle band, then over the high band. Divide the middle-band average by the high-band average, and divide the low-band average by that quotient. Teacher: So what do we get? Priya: 447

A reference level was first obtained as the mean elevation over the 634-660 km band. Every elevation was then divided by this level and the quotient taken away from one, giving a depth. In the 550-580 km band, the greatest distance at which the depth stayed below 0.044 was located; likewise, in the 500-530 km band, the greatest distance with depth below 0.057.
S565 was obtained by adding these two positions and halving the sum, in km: 549.5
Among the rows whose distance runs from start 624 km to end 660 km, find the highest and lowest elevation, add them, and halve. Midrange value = 485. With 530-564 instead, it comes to 483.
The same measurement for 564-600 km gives 429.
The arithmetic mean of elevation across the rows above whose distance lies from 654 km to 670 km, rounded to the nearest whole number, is 486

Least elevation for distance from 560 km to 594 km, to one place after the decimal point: 336.6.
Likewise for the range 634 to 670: 456.7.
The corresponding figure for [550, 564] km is 486.9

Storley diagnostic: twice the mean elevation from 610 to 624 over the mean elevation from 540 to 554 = 1.74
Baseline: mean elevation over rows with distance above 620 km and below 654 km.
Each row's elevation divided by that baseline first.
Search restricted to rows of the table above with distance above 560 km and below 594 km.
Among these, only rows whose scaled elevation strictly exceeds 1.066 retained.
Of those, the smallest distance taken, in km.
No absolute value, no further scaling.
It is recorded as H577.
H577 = 562.0 km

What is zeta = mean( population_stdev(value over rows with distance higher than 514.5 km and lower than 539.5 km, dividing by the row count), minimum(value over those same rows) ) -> 241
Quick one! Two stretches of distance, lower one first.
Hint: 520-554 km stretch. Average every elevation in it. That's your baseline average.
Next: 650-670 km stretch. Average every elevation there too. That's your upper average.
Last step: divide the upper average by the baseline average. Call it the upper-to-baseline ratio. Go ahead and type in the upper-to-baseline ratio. 1.007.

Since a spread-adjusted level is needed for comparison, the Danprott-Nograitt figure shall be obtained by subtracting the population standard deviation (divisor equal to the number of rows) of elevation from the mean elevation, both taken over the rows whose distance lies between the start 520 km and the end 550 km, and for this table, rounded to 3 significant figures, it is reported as 449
